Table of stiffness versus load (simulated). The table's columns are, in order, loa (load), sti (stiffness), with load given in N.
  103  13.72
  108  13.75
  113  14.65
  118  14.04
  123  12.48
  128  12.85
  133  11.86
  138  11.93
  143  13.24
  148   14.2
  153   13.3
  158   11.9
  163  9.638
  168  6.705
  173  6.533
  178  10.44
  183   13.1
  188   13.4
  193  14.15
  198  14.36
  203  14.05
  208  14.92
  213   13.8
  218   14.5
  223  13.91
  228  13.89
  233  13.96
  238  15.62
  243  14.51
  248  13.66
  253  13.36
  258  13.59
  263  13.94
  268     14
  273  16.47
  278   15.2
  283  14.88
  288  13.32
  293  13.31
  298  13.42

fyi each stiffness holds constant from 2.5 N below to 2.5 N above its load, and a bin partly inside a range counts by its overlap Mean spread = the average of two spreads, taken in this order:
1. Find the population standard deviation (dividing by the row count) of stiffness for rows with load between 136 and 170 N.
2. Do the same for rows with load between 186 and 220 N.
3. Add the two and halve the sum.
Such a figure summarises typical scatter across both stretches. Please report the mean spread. 1.4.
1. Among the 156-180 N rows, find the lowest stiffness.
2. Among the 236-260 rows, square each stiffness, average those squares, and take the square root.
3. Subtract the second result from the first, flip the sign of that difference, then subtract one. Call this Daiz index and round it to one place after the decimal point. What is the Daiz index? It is 6.6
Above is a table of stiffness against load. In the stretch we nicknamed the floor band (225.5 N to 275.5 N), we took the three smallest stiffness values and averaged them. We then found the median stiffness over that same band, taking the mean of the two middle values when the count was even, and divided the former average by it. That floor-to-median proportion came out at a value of 0.970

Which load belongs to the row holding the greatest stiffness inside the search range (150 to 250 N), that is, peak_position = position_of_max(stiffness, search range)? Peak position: 238 N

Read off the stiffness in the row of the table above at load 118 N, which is 14.04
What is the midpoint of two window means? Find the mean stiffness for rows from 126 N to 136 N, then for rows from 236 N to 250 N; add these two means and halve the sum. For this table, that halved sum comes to 13.5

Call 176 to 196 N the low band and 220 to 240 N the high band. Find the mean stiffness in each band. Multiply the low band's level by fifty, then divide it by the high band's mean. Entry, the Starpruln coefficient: 45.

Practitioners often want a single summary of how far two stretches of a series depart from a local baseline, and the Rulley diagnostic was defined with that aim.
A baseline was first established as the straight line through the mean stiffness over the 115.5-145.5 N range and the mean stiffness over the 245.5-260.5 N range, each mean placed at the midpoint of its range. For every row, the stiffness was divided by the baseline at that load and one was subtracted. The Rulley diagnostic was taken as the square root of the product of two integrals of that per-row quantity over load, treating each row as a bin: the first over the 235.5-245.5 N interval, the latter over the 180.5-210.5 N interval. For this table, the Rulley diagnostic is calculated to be 1.5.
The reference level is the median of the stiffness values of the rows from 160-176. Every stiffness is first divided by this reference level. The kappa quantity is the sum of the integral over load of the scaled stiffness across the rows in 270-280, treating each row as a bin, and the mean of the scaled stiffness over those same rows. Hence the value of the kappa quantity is 26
